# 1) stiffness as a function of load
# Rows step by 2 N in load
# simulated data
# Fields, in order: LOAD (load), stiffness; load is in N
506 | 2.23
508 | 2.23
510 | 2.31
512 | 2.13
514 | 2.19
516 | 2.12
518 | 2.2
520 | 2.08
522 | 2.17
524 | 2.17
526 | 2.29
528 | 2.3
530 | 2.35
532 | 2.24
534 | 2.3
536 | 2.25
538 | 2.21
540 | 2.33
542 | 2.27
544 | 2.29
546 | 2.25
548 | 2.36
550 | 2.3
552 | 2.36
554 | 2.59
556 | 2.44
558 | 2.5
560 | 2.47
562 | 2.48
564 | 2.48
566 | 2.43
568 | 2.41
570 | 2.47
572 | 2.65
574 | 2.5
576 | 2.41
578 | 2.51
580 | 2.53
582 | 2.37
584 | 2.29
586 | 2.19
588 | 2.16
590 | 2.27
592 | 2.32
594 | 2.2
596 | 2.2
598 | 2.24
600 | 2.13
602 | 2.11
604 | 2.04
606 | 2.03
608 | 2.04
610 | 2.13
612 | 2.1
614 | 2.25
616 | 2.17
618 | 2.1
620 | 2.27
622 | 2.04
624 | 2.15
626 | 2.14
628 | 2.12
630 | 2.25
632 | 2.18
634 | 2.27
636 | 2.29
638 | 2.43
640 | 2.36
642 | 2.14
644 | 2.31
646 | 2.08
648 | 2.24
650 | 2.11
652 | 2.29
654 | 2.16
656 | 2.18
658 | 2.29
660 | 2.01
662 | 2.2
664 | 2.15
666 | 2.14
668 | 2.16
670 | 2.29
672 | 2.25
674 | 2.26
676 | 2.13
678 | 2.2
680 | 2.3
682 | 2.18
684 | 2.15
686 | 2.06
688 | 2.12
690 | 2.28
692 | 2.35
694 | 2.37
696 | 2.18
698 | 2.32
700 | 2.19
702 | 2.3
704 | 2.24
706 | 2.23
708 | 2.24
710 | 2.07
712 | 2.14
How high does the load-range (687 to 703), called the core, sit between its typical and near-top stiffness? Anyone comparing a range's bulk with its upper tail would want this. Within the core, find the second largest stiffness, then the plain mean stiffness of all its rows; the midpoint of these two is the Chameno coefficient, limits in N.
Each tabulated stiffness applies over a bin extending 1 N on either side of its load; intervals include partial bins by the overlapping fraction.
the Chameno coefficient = 2.31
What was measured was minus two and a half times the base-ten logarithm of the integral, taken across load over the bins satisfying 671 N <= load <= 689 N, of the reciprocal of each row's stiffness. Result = -2.292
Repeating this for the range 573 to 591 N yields -2.210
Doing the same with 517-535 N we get -2.267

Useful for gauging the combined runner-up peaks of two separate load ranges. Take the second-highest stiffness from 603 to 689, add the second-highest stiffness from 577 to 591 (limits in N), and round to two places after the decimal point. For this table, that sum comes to 4.87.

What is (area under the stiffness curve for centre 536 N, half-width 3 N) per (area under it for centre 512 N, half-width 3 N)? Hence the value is 1.02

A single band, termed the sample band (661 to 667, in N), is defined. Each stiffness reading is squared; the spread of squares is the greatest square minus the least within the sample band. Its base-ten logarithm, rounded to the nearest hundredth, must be -0.58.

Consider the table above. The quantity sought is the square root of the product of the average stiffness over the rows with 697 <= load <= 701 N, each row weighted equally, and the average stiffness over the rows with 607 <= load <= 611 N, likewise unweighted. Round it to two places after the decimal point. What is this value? 2.17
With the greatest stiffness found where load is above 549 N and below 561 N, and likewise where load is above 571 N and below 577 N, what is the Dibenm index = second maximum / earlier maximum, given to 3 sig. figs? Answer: 1.02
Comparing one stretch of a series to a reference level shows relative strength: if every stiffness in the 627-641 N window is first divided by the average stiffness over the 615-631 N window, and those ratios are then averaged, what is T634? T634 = 1.05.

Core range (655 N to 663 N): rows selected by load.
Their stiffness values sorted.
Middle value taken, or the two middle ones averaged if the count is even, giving 2.19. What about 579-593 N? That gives 2.29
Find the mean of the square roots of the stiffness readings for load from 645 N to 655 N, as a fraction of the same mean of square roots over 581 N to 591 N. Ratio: 0.98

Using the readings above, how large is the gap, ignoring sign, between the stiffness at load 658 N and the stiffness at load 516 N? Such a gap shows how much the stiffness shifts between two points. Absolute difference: 0.17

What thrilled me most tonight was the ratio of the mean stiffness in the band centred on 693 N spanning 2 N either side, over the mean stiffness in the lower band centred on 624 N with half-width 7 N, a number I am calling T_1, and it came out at 1.10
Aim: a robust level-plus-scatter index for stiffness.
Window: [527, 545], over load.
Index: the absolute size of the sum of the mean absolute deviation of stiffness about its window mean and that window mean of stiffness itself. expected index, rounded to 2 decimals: 2.32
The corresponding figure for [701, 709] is 2.28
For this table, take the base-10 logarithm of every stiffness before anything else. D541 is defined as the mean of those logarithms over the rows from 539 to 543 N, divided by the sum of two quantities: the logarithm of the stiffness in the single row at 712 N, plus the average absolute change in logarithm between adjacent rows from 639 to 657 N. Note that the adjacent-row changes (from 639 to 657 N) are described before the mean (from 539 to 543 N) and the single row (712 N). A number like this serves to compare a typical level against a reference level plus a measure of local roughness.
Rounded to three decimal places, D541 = 1.002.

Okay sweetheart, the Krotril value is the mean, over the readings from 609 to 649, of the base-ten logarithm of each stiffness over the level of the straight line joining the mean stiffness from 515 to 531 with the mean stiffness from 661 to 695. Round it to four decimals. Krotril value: -0.0024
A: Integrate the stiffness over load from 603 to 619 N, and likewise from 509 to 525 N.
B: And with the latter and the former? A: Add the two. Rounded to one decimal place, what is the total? 68.5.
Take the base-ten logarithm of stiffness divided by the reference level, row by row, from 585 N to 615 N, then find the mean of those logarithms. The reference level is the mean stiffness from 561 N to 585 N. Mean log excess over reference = -0.057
